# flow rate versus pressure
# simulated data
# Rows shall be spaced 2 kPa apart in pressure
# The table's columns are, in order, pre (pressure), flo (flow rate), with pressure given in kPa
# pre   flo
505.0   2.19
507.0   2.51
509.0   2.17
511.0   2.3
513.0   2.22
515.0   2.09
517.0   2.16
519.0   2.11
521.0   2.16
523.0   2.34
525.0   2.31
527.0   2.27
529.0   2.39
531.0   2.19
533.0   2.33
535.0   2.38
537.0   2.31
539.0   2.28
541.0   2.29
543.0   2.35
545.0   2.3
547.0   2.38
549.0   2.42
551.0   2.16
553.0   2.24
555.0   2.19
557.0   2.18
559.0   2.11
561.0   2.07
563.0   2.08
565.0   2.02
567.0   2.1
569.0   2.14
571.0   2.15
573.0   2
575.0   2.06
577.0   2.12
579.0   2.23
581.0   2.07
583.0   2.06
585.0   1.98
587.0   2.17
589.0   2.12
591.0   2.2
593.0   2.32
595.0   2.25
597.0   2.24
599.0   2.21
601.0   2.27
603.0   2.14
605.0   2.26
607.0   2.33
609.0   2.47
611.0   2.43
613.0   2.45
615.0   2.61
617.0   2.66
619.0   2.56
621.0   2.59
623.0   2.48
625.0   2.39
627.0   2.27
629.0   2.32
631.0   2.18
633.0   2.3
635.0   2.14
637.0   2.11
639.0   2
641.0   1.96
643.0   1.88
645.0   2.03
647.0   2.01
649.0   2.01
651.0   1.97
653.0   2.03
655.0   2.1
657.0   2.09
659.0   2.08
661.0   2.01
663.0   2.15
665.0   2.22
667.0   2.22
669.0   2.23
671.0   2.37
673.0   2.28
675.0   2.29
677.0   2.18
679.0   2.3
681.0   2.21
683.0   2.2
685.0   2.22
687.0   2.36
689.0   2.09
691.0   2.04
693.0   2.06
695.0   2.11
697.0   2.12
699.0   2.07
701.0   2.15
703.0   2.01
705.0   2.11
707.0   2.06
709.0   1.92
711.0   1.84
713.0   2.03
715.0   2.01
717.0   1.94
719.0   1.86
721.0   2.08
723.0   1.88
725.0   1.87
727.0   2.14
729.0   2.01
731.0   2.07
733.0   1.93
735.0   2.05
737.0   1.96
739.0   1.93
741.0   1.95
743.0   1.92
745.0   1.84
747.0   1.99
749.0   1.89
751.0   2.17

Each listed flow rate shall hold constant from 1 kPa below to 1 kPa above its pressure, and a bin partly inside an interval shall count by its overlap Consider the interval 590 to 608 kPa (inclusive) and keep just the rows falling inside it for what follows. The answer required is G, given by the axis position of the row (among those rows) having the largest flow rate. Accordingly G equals 607.0 kPa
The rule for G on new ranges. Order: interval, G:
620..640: 621.0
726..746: 727.0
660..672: 671.0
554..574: 555.0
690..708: 701.0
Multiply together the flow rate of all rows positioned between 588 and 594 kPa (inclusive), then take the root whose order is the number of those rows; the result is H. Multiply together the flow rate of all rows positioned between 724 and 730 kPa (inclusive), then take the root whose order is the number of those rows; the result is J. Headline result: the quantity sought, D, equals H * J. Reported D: 4.4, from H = 2.21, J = 2.00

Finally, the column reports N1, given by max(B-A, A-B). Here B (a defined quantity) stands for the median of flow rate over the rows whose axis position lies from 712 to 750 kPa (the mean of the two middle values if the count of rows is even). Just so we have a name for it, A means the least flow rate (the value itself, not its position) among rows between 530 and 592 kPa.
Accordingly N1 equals 0.03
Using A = 1.98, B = 1.95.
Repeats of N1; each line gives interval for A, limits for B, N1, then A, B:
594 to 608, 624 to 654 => 0.11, 2.14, 2.03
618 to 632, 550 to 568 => 0.07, 2.18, 2.11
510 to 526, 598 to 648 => 0.18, 2.09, 2.27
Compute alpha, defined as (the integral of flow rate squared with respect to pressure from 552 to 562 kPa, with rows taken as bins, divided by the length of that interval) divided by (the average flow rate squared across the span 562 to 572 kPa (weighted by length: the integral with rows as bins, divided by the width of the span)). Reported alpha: 1.06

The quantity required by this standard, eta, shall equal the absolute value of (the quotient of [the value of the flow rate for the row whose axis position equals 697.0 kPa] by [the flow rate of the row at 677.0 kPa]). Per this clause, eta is 0.97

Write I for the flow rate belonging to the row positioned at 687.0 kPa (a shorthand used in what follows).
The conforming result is 2.36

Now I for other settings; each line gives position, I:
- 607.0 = 2.33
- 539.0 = 2.28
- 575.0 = 2.06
